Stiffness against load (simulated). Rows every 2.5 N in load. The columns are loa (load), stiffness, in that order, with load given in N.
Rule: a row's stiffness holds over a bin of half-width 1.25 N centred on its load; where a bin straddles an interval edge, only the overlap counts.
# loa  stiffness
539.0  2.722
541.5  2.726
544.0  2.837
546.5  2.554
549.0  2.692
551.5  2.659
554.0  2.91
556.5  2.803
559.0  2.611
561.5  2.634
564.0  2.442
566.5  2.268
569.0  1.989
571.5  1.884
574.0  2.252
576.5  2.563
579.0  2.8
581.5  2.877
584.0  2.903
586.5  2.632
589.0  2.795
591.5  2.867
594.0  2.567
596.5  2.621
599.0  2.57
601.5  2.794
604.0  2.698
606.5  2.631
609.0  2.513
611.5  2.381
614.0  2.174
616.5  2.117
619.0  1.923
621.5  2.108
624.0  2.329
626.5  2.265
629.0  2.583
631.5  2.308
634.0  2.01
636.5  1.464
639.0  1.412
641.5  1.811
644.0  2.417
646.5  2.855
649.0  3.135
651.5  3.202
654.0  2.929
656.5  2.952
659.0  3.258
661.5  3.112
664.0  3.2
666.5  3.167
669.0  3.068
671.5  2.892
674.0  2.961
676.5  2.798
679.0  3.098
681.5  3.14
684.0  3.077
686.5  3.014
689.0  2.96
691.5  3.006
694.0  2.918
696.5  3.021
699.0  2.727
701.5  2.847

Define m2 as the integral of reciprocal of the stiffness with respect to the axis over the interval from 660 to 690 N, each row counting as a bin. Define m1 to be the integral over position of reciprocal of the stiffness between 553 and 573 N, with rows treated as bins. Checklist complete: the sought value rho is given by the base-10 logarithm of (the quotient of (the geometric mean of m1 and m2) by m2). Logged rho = -0.04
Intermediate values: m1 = 8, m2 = 9.9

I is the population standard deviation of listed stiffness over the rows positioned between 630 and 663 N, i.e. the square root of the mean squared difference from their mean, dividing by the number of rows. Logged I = 0.64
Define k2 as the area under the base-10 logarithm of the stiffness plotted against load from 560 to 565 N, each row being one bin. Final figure 2.03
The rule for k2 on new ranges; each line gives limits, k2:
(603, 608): 2.12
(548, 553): 2.15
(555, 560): 2.17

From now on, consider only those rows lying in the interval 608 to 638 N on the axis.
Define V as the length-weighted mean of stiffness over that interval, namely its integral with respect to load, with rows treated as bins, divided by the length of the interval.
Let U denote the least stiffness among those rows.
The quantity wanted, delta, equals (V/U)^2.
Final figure 2.2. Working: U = 1.464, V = 2.17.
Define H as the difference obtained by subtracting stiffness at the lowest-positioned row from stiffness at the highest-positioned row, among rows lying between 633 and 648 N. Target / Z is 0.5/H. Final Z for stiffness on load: 0.6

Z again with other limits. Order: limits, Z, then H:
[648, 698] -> -4.4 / -0.1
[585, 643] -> -0.6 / -0.8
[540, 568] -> -1.1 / -0.5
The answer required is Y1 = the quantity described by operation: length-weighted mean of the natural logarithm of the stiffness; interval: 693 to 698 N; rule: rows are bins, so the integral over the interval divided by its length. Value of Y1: 1.08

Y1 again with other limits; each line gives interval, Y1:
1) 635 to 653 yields 0.80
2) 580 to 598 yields 1.01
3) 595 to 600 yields 0.95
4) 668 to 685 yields 1.10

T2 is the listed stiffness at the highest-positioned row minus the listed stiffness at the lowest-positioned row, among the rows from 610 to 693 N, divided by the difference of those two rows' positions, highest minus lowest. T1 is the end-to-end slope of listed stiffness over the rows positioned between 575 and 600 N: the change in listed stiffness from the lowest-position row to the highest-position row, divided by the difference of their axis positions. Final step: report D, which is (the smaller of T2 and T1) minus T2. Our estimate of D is -0.008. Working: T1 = 0.000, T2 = 0.008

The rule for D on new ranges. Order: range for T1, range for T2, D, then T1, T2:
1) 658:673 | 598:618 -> -0.003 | -0.029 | -0.026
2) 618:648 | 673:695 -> 0.000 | 0.034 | -0.002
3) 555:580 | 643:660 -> -0.056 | 0.000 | 0.056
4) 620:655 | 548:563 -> 0.000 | 0.025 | -0.005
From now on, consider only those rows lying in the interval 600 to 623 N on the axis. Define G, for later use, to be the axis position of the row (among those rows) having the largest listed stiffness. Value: 601.5 N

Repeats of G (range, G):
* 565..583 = 581.5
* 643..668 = 659.0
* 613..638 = 629.0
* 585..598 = 591.5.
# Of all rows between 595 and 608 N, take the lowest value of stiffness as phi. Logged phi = 2.57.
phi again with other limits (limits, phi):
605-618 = 2.117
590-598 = 2.567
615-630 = 1.923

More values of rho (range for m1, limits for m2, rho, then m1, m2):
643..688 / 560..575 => 0.17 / 15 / 6.8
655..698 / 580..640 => -0.13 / 14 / 25.8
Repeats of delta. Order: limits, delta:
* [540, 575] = 1.8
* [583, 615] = 1.5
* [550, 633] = 1.8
